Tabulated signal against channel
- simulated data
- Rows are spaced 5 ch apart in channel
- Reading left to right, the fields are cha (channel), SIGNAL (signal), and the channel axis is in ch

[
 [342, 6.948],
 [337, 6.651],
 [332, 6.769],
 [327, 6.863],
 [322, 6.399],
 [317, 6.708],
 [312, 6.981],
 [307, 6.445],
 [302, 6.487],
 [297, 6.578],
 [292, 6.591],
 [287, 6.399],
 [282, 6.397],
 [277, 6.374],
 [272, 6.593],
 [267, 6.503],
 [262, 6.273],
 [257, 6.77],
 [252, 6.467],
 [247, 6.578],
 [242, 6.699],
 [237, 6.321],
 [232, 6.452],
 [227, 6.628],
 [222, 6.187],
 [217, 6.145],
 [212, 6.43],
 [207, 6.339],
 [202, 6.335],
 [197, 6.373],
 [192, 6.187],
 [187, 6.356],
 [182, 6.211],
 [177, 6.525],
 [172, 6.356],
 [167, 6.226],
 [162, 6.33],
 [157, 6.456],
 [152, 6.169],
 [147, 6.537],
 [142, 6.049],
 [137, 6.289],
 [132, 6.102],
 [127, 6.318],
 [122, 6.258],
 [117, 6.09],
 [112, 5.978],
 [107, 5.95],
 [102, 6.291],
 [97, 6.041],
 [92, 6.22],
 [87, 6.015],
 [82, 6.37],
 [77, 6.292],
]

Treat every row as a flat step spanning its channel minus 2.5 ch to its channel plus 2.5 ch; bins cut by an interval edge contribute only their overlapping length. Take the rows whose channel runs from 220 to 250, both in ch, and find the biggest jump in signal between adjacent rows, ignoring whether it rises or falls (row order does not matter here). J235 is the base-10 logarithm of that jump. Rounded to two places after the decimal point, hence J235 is -0.36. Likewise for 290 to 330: -0.27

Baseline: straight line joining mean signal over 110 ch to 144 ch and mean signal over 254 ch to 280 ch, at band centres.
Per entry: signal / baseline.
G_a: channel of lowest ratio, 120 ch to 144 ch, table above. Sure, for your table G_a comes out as 142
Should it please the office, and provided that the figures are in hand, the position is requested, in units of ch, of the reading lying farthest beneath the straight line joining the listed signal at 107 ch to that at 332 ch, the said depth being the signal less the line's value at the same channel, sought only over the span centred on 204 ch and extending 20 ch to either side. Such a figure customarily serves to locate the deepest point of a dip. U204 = 217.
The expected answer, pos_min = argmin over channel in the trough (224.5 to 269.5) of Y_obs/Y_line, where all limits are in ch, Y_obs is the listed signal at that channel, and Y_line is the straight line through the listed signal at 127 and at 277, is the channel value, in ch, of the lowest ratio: 262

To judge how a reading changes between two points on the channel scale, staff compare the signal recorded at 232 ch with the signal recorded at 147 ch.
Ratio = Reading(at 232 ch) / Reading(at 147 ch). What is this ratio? 0.987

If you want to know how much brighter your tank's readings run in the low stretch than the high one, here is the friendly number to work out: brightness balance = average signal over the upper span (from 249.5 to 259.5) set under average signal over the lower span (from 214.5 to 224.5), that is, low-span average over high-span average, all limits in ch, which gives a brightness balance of 0.932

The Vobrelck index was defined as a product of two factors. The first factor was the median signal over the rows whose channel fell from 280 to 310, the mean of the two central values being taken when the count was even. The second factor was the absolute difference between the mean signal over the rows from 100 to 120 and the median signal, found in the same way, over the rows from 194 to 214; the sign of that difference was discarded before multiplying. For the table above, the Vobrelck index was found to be 1.8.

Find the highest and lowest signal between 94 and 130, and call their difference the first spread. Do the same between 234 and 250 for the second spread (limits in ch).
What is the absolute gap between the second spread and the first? 0.01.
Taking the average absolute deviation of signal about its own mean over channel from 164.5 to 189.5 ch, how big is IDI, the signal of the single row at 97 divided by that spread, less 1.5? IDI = 63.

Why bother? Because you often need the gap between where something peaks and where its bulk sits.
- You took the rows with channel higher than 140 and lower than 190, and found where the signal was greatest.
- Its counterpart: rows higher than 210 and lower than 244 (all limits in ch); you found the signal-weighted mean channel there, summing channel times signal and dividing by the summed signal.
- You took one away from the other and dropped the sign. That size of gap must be 80.2 ch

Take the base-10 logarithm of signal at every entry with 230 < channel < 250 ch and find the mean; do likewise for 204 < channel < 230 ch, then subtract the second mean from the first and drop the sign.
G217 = 0.011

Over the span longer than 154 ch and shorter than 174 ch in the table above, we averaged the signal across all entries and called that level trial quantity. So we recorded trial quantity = 6.34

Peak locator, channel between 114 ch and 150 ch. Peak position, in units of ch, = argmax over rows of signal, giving 147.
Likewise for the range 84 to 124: 102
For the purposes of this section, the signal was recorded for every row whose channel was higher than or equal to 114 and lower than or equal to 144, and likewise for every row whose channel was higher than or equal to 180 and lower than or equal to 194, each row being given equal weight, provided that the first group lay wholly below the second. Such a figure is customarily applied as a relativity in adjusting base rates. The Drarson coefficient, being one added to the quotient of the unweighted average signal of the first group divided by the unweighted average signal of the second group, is 1.99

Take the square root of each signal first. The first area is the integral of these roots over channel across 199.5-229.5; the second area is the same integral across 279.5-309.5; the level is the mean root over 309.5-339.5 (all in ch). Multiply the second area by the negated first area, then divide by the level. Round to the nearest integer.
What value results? -2225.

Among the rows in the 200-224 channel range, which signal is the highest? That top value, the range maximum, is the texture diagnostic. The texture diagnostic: 6.43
